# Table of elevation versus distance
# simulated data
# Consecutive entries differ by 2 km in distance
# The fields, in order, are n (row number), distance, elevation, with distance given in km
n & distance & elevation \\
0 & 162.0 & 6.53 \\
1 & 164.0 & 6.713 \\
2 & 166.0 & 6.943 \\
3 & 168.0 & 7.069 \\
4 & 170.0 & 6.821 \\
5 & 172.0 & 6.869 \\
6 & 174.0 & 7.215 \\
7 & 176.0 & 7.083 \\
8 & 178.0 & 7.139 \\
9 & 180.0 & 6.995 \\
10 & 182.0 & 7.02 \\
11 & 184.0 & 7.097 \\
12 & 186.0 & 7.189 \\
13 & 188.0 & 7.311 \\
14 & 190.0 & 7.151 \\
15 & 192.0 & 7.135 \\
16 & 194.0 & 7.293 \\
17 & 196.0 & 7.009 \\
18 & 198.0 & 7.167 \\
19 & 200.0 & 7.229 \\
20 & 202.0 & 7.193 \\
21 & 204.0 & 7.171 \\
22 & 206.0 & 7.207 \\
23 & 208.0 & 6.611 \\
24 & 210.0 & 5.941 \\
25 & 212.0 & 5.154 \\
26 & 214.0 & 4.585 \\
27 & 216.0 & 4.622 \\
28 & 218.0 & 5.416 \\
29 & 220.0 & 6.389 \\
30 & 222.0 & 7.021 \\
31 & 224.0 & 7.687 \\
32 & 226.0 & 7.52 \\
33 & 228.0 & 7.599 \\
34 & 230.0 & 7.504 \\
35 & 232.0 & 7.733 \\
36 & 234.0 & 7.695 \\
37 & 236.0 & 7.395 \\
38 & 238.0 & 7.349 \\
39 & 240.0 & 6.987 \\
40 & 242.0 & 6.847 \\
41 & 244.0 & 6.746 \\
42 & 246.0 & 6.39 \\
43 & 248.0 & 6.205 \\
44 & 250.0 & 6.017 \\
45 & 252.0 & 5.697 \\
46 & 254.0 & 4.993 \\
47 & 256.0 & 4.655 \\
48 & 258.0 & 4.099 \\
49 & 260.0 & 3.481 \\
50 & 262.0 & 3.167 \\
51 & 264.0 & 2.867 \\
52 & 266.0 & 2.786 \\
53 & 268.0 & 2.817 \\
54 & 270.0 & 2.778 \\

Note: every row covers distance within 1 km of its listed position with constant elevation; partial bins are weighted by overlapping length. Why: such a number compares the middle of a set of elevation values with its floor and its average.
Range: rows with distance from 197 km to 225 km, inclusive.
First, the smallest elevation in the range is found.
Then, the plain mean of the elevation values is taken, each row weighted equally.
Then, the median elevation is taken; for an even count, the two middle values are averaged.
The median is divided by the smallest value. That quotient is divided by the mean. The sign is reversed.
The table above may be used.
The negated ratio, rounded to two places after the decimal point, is -0.23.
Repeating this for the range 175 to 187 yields -0.14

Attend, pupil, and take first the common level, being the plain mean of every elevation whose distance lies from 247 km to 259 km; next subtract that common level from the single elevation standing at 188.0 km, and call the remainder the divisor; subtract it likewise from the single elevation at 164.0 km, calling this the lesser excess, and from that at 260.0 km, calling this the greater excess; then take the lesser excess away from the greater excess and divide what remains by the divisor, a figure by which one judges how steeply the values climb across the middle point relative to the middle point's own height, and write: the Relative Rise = -1.6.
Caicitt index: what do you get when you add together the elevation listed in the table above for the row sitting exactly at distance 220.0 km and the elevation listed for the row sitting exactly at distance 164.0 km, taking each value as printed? 13.1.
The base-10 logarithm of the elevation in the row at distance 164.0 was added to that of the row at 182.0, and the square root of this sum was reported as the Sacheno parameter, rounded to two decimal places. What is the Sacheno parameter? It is 1.29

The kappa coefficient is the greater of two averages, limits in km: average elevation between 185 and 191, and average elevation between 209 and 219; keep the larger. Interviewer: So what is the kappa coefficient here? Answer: 7.22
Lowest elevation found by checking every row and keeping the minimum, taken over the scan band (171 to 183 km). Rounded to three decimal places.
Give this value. 6.869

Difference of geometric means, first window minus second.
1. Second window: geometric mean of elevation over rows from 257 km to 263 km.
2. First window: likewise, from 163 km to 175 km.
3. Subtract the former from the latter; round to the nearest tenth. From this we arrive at 3.4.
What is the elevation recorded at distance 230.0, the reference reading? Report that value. 7.504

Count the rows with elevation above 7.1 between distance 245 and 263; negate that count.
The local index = 0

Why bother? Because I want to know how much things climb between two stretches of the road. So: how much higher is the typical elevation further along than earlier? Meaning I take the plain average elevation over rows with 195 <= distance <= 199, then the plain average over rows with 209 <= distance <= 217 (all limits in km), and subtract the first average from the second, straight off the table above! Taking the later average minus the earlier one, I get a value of -2.0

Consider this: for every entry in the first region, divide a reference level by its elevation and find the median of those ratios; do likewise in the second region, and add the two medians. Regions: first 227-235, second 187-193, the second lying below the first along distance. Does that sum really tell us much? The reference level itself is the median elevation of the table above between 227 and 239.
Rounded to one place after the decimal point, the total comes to 2.0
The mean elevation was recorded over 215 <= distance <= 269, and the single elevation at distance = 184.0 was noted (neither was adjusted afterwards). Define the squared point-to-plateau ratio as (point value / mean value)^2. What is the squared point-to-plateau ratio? 1.48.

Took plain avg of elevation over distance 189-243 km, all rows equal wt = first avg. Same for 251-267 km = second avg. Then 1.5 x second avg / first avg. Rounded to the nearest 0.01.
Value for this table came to 0.87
